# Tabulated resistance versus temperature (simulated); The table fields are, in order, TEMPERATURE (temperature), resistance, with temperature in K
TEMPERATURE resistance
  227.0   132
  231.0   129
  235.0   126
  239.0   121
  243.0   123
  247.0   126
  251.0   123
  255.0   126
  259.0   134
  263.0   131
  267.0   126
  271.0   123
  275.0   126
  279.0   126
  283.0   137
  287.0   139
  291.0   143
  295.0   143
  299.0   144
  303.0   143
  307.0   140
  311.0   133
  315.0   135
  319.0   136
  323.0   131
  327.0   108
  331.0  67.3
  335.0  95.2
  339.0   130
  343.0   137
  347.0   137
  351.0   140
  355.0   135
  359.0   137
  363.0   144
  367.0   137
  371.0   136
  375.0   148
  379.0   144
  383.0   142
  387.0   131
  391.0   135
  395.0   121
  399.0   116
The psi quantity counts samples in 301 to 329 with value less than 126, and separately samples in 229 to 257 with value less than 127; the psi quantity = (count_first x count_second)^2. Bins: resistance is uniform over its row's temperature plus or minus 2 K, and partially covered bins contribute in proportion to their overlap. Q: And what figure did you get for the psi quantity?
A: 36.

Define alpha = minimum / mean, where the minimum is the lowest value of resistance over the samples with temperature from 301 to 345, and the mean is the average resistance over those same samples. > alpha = 0.55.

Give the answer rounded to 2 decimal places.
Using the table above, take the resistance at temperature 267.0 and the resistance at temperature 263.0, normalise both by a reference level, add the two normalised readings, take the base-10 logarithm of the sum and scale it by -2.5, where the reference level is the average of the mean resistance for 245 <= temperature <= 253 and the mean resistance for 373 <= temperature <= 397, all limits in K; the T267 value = -0.73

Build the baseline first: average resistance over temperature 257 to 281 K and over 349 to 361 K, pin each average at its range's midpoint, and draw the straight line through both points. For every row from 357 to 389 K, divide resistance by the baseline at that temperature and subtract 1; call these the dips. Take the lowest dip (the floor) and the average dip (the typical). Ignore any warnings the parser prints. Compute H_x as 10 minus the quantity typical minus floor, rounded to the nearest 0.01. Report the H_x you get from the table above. 9.93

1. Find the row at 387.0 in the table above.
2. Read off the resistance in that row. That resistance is 131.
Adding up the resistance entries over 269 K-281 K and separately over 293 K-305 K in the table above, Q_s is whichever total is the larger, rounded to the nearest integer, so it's 430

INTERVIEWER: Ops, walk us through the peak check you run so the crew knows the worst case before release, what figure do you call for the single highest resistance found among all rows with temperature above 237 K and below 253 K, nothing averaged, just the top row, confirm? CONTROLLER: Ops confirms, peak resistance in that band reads 126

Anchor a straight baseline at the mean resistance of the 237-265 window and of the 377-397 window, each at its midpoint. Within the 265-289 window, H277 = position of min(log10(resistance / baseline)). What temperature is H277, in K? 271.0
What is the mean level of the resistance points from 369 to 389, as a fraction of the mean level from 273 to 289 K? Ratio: 1.06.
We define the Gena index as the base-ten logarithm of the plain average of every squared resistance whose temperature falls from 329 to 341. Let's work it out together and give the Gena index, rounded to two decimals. 4.01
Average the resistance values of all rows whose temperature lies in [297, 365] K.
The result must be 129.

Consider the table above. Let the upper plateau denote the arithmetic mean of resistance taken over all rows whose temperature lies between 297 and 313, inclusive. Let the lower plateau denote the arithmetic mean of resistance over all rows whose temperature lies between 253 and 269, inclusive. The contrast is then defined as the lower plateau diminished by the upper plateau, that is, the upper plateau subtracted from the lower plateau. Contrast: -11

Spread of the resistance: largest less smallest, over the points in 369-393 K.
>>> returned 17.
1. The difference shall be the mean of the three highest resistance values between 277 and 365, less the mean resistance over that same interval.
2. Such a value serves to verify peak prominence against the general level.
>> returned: 12.7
